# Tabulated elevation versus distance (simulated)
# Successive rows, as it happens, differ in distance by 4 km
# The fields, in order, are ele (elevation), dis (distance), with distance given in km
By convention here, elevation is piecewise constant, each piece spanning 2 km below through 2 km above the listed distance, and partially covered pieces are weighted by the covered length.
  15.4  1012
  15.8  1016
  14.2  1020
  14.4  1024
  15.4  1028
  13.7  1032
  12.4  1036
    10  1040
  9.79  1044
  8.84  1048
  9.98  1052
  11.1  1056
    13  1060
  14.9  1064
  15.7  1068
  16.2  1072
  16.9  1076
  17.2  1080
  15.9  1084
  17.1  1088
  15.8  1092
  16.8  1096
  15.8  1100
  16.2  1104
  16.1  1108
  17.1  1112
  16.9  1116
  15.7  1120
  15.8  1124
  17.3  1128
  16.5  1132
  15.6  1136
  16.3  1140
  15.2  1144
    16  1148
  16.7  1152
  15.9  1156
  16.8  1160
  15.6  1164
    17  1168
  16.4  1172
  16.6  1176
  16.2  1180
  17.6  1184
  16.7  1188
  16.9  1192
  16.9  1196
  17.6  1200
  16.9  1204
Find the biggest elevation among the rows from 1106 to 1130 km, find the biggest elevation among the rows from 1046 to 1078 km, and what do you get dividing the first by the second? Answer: 1.02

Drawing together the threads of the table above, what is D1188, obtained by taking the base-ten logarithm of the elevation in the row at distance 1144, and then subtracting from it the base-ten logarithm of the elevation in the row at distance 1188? -0.04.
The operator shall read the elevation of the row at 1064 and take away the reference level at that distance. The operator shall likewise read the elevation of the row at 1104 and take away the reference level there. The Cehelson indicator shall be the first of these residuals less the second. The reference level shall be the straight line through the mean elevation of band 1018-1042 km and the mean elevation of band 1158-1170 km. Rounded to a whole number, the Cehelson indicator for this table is 0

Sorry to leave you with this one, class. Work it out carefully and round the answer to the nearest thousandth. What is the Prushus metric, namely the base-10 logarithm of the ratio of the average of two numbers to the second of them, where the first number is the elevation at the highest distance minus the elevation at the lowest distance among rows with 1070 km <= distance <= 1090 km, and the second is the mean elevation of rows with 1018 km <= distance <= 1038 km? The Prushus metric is -0.274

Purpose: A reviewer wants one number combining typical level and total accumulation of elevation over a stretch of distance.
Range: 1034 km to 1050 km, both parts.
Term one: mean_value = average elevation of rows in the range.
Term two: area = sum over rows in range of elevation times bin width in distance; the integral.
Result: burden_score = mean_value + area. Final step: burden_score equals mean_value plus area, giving 174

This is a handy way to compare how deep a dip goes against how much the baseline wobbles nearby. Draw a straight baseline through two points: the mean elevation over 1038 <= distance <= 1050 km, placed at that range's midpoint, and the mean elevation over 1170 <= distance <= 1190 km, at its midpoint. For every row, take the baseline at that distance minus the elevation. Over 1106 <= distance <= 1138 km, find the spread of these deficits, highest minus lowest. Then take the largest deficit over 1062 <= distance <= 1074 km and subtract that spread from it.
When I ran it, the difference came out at -7.1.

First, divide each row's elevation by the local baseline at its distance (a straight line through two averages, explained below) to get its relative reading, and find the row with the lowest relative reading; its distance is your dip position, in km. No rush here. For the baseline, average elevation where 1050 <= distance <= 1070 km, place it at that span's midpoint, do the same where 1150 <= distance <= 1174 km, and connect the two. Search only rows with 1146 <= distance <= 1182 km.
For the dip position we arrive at 1164 km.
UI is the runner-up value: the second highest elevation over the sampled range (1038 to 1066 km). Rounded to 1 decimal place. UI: 13.0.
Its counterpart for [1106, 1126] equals 16.9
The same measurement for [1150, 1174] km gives 16.8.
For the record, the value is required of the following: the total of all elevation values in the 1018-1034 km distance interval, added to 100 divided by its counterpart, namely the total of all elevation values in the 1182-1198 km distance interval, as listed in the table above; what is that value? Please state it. 59.2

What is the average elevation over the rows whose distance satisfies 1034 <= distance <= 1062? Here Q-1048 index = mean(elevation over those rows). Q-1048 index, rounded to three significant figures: 10.7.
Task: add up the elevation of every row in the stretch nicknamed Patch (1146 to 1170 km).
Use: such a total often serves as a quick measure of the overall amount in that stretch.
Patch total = 98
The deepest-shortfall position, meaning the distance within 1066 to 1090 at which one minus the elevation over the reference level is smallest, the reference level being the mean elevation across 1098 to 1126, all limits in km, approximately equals 1080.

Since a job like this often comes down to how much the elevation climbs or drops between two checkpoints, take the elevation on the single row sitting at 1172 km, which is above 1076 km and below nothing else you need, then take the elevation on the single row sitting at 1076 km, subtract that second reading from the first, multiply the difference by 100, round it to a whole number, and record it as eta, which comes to -50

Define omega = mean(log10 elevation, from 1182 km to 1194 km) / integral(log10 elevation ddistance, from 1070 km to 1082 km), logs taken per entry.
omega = 0.084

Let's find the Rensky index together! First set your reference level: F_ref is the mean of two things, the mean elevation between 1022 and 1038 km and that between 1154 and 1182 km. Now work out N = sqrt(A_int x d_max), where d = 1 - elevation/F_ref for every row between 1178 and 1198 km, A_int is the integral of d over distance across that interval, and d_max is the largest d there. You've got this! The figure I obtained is 0.39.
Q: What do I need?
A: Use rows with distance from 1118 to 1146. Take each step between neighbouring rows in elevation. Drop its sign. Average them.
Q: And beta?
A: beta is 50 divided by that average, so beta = 59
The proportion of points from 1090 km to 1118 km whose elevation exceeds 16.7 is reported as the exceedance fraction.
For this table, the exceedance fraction 0.43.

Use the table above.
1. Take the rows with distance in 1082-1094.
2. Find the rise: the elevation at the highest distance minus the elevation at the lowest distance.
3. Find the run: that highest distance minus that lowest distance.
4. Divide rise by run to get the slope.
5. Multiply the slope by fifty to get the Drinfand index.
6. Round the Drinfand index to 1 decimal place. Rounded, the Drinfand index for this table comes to -0.6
